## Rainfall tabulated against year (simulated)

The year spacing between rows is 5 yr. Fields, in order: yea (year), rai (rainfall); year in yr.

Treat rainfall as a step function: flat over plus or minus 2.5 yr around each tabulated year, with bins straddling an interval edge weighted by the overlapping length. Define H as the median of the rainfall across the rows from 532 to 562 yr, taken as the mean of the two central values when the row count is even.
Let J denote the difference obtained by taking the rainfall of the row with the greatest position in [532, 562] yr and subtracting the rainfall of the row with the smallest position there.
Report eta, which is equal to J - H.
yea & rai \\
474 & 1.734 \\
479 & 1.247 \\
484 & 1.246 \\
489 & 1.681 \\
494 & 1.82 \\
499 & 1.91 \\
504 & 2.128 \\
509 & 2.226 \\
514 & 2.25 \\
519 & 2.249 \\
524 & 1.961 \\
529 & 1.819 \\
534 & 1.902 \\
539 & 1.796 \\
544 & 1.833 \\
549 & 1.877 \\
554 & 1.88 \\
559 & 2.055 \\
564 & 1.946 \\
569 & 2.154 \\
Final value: -1.7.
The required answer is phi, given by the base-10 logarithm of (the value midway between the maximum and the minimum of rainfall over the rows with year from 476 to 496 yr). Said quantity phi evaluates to 0.19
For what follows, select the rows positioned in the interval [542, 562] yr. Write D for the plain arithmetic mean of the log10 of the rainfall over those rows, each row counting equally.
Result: 0.281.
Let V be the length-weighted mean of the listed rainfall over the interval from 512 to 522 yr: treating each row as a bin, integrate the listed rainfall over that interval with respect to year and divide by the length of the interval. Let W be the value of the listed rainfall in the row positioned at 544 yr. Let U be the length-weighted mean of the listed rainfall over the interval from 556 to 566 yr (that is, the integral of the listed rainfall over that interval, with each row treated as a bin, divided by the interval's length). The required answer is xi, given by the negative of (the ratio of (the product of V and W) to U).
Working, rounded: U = 2.00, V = 2.24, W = 1.833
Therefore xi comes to -2.1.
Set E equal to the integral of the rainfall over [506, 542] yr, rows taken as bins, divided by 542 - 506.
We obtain 2.03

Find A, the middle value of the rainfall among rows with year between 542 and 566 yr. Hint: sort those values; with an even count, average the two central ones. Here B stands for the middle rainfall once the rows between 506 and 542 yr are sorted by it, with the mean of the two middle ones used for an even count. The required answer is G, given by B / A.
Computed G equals 1.04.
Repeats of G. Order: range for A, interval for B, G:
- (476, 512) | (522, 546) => 1.01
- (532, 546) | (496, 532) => 1.16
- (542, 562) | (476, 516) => 0.99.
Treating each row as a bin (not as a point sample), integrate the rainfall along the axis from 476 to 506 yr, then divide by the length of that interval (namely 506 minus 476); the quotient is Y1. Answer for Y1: 1.67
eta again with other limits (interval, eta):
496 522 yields -1.9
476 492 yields -0.8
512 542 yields -2.4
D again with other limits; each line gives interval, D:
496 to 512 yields 0.319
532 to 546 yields 0.266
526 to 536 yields 0.270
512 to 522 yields 0.352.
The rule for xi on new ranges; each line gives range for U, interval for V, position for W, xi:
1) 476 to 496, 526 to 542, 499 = -2.4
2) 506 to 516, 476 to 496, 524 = -1.3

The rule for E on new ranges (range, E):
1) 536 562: 1.89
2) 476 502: 1.59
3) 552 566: 1.96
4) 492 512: 2.03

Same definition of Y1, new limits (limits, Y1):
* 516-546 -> 1.93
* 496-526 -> 2.12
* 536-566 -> 1.90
